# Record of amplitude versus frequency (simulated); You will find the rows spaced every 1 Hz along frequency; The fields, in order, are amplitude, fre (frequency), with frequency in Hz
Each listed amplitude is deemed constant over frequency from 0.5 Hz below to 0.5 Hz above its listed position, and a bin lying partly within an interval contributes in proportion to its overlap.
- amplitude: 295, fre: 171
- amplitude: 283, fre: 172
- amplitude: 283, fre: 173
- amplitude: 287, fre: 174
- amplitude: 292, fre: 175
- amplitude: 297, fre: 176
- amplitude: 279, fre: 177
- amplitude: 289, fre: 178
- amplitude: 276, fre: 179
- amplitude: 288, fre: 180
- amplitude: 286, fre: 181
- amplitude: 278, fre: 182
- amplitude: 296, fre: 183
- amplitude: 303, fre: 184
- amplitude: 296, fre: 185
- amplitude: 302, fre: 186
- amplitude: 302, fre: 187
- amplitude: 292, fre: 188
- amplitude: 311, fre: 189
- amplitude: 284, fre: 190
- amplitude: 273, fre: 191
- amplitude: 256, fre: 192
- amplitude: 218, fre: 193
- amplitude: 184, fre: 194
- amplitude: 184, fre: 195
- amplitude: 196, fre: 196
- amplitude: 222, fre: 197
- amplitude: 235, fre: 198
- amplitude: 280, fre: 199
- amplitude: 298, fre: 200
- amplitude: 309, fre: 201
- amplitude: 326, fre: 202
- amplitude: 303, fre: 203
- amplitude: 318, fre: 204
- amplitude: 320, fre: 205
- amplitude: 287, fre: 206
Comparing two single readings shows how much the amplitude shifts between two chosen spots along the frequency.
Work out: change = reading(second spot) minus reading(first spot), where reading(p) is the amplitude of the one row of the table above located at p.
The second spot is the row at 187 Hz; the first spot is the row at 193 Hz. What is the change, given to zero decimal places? 84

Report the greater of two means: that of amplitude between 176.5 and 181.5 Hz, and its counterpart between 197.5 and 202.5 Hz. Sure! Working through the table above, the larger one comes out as 290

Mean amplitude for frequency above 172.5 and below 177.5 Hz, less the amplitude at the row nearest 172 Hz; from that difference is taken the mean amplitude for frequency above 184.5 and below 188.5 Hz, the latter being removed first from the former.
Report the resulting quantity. -293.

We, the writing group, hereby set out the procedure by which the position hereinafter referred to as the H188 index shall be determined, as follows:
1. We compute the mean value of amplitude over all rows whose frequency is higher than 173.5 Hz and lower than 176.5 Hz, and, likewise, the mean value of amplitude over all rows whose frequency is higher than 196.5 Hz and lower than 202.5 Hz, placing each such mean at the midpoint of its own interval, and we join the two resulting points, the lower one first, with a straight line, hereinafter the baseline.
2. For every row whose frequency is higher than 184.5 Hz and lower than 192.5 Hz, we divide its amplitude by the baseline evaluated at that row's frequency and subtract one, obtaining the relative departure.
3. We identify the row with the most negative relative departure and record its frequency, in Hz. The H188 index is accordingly 192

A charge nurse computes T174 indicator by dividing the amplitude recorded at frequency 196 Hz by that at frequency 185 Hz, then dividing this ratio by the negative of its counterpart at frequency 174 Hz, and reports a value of -0.0023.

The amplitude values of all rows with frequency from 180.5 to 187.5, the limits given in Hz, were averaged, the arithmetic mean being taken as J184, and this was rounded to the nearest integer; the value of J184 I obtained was 295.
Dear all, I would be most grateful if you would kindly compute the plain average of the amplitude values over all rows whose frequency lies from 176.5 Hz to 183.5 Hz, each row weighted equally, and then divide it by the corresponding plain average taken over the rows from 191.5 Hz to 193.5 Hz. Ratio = 1.2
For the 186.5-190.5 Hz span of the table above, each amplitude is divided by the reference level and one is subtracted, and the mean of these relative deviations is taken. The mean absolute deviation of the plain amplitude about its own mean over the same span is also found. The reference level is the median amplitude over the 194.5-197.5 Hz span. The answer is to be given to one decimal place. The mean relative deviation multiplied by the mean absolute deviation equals 4.8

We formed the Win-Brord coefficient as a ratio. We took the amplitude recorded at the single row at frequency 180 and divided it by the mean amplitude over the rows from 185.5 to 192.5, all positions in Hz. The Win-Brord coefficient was 1.00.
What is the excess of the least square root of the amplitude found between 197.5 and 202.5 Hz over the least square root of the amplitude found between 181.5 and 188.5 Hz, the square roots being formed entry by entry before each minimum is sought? -1.3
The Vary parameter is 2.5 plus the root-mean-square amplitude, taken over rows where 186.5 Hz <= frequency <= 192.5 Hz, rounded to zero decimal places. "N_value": 289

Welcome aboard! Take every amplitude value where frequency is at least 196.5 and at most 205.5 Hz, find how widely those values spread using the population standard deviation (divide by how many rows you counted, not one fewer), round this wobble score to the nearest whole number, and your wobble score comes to 35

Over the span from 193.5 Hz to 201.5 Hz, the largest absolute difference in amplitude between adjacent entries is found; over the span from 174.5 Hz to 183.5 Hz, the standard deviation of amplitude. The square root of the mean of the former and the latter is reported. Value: 5.1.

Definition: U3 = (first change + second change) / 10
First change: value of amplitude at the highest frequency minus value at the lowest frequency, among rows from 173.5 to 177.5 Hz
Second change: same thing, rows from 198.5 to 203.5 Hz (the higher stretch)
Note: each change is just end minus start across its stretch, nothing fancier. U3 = 1.5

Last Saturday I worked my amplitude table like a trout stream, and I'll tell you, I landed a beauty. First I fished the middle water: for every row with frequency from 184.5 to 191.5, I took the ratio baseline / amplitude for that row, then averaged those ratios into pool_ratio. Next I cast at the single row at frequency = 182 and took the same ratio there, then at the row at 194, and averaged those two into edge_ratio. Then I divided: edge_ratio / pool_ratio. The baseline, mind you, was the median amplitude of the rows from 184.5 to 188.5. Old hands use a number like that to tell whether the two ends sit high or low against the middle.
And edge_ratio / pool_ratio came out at 1.3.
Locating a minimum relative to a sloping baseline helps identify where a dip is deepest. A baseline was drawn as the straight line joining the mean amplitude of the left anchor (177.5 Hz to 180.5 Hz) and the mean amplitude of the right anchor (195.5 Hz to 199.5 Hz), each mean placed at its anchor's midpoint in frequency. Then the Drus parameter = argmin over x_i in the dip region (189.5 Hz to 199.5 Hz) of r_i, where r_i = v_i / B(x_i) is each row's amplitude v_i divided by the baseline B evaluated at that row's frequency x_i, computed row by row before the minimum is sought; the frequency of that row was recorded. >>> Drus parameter 194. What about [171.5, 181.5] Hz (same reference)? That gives 172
